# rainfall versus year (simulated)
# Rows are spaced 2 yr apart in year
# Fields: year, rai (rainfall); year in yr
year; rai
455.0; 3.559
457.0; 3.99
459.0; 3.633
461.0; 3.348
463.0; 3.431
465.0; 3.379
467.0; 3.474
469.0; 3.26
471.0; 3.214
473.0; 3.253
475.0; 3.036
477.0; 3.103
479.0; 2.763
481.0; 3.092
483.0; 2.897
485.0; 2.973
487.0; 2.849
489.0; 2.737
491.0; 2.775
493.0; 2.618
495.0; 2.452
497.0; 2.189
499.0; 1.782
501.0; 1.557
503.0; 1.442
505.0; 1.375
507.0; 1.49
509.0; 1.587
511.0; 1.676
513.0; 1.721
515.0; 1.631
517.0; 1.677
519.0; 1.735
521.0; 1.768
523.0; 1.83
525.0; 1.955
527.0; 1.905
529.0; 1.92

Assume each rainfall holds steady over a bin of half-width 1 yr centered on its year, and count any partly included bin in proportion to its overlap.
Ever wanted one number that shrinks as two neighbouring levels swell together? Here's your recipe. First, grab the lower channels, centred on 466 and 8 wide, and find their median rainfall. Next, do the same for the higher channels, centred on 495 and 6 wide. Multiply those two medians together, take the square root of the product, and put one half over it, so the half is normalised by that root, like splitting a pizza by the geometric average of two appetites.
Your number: 0.17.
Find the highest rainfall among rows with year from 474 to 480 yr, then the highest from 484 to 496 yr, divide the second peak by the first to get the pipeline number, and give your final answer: 1.0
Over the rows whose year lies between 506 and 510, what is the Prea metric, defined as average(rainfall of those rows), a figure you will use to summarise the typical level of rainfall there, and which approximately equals 1.5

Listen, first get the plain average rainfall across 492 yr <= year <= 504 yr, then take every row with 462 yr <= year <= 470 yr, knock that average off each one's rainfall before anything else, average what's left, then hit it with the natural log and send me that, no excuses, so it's 0.3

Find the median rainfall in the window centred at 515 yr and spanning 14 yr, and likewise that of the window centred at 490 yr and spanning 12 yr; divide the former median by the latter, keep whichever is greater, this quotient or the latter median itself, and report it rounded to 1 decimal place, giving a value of 2.8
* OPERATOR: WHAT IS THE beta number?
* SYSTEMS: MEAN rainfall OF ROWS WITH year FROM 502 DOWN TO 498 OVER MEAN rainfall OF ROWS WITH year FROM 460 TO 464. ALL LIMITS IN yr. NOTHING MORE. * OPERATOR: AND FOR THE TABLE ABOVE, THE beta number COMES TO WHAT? 0.5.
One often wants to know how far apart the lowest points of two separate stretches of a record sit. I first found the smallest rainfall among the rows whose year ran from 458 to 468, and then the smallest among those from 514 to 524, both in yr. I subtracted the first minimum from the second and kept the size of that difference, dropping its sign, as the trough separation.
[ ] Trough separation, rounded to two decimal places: 1.72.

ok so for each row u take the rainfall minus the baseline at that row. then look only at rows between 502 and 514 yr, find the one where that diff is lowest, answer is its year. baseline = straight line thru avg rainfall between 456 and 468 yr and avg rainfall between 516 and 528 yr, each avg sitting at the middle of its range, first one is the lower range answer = 505.0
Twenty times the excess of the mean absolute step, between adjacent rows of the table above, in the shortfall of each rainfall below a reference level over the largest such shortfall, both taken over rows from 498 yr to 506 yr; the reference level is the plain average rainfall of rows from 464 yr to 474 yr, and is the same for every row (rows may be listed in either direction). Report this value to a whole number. -36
